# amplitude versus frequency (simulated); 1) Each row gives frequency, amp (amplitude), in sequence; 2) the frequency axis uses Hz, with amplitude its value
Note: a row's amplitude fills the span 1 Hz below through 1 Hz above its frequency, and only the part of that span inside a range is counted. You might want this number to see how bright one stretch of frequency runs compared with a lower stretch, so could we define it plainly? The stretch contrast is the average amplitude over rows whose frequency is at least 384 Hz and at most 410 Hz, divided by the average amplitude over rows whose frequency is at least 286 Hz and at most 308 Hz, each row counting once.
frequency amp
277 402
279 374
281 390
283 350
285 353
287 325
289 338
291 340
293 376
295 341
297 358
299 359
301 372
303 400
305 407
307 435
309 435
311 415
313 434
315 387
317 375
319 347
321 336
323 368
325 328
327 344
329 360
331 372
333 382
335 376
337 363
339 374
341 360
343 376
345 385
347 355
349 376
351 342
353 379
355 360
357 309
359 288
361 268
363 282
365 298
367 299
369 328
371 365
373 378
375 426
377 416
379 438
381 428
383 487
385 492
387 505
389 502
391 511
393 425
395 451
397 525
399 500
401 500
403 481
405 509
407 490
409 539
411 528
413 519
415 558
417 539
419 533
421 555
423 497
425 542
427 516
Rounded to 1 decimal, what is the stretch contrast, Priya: 1.3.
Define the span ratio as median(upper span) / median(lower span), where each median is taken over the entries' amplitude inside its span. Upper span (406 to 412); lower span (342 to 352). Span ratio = 1.40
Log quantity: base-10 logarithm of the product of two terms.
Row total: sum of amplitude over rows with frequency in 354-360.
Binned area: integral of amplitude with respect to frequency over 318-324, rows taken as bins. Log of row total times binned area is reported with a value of 6.30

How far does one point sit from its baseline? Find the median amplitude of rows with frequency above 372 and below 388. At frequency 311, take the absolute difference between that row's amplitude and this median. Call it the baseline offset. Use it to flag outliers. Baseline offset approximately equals 18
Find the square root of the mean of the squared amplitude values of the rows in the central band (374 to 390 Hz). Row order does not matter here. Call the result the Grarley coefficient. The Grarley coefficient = 463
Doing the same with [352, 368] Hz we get 312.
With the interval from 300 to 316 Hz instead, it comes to 411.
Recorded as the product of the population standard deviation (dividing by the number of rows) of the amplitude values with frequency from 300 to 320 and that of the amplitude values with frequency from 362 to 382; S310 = 1648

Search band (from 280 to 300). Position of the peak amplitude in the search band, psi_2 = 281 Hz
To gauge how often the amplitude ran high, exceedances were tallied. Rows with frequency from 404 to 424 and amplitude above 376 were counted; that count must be 10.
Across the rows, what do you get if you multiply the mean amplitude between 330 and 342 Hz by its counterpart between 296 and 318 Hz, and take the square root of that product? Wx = 384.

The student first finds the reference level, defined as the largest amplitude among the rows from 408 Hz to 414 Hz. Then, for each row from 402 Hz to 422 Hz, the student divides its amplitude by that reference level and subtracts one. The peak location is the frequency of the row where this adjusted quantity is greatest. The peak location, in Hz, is 415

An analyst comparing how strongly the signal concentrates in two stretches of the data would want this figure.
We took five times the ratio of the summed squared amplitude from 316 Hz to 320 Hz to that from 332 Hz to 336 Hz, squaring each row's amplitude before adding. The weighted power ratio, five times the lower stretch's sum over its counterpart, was 4.5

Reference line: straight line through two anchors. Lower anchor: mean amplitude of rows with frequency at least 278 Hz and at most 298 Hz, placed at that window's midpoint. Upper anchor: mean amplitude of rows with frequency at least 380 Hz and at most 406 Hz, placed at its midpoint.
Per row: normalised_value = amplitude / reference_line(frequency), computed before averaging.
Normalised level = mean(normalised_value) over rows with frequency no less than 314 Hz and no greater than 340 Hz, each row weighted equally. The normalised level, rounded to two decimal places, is 0.90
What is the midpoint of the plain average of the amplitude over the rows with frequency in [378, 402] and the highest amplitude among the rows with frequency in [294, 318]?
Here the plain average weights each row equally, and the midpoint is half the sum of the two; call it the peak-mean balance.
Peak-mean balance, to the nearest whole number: 458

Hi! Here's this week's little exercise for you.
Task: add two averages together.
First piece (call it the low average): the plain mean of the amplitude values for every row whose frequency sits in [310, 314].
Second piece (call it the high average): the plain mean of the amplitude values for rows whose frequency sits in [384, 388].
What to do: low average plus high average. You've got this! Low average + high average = 923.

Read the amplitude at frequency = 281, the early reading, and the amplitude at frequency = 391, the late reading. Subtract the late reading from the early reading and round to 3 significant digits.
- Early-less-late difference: -121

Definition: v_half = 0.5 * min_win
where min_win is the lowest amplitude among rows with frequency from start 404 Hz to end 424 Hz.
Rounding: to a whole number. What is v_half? 245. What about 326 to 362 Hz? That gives 134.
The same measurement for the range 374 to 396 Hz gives 208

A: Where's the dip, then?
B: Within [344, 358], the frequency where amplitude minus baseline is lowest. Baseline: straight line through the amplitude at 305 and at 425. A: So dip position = 357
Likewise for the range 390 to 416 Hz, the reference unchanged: 393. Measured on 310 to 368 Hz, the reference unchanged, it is 361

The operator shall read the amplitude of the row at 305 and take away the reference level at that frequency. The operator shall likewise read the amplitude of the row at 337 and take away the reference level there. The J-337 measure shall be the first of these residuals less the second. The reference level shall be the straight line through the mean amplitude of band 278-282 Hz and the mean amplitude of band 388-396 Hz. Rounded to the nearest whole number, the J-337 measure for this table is 70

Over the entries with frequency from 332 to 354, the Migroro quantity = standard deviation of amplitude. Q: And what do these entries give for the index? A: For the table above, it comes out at 13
